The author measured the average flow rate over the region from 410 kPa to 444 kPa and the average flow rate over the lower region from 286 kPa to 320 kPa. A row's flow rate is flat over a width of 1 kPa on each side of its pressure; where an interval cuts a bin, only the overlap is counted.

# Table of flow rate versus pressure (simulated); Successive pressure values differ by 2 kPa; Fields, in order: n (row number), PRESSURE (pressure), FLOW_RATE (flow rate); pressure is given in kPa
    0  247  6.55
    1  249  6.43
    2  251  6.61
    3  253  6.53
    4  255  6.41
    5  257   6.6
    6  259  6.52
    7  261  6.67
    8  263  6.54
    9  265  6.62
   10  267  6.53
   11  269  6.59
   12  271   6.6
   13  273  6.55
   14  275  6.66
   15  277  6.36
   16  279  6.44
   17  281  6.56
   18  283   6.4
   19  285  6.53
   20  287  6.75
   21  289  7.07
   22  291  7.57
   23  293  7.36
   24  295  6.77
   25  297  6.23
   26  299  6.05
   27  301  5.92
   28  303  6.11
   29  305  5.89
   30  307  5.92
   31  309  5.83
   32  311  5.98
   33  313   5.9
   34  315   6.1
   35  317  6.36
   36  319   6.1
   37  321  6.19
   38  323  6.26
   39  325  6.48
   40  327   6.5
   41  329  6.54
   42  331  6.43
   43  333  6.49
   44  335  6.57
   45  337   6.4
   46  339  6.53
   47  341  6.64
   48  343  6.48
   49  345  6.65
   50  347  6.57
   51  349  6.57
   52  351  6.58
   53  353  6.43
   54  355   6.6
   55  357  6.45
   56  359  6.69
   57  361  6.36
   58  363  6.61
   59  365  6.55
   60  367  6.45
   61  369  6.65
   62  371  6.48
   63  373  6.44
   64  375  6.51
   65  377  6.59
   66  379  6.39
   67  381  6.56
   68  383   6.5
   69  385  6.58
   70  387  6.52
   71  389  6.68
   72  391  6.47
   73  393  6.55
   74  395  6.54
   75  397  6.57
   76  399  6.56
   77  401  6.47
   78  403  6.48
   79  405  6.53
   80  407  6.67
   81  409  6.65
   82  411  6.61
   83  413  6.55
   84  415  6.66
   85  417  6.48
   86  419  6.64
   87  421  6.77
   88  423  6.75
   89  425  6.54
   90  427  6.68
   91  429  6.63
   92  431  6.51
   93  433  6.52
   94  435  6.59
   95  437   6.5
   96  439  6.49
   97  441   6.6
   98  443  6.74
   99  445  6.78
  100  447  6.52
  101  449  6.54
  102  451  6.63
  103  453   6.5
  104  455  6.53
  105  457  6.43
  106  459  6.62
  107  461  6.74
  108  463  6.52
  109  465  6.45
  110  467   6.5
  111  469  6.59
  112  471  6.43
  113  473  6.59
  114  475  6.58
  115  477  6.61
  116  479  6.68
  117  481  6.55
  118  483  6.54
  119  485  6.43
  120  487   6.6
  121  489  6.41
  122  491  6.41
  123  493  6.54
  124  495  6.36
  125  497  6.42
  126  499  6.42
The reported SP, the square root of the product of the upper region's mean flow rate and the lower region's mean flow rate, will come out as 6.47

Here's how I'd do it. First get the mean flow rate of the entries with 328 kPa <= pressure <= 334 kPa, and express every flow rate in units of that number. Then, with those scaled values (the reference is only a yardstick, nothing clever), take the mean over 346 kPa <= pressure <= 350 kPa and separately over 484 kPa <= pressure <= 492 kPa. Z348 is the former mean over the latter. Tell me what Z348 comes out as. 1.02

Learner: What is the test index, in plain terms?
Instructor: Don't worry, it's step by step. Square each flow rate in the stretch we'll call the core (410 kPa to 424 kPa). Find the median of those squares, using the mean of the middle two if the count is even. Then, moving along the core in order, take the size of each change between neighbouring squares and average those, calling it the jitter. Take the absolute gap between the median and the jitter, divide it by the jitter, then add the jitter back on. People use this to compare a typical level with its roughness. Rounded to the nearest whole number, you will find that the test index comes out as 31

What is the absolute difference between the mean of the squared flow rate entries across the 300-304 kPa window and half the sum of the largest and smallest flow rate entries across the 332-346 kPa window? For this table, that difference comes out 29.7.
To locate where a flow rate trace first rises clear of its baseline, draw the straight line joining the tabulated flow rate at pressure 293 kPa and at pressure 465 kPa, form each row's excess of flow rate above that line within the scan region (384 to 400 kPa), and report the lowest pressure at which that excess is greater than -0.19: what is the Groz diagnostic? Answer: 389 kPa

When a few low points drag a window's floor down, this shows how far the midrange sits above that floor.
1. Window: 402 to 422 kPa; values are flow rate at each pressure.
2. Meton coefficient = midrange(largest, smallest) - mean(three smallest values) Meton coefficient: 0.128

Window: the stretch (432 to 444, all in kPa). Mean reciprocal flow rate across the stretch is 0.152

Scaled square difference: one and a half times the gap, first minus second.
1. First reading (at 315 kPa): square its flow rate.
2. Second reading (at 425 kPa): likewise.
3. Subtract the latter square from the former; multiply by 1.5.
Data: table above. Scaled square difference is -8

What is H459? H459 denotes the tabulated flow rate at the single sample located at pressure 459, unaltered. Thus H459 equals 6.62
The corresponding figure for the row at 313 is 5.9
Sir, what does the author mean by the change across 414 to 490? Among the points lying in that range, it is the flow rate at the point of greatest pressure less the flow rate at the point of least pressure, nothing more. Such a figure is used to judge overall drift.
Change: -0.25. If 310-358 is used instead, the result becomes 0.47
